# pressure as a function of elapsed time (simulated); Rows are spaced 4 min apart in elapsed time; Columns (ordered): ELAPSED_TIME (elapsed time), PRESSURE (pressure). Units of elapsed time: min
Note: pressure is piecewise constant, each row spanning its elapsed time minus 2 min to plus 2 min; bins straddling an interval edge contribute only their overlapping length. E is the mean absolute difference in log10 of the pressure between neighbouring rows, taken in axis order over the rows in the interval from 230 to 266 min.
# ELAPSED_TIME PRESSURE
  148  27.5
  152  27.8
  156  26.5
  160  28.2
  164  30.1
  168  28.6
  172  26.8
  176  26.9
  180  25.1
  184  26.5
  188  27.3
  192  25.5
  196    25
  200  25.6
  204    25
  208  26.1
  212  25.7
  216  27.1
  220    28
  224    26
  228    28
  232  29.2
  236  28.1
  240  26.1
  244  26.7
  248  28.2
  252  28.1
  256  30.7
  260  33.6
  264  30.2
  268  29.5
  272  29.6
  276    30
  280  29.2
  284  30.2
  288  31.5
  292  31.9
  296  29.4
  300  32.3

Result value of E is 0.026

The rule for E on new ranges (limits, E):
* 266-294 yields 0.010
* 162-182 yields 0.021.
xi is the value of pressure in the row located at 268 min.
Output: 29.5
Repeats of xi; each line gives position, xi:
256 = 30.7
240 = 26.1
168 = 28.6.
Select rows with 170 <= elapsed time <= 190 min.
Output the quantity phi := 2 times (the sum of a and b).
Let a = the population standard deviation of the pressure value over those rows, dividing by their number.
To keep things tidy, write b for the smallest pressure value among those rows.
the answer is 52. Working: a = 0.8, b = 25.1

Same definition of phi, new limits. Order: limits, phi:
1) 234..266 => 57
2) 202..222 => 52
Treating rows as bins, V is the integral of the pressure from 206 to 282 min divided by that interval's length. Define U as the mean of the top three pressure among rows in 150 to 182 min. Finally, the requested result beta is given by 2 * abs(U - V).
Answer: 1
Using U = 29.0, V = 28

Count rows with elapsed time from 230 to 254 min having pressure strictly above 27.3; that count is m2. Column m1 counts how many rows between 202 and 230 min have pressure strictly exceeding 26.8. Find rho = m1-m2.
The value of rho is -1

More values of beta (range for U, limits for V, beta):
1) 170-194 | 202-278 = 2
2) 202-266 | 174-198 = 11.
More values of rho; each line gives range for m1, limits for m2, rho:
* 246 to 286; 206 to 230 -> 8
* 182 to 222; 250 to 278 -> -4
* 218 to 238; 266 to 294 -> -3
